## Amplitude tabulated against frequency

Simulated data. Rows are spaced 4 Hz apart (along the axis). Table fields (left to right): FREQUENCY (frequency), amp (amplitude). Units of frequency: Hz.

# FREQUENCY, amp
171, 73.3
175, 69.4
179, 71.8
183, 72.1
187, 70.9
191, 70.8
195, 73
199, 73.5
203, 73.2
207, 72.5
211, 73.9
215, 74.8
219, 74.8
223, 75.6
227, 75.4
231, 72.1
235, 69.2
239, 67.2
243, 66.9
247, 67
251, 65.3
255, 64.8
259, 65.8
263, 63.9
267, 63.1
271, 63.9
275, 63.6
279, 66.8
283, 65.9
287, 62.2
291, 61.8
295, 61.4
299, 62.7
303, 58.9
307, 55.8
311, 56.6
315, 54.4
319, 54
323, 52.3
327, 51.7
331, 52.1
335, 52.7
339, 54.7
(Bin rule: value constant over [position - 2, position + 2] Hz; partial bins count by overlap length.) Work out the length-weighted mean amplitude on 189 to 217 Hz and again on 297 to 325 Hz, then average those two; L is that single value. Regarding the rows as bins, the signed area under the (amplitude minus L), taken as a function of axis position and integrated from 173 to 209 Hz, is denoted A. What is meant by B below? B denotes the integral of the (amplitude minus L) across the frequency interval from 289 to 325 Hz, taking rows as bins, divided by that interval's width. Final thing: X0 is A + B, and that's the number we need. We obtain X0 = 251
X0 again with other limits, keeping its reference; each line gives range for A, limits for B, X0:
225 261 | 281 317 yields 119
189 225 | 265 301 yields 316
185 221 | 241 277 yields 299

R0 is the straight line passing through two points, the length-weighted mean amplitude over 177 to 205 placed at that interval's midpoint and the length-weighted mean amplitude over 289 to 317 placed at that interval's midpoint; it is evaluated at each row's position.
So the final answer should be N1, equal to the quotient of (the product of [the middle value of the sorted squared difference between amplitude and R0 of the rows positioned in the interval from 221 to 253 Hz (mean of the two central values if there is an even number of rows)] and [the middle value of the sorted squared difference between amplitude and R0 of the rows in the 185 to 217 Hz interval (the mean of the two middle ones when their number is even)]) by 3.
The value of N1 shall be 6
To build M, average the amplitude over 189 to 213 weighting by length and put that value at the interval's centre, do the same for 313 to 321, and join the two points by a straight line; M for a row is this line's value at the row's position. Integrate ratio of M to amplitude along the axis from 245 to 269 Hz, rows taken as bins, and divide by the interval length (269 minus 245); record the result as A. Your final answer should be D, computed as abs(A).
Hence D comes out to 0.98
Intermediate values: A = 0.98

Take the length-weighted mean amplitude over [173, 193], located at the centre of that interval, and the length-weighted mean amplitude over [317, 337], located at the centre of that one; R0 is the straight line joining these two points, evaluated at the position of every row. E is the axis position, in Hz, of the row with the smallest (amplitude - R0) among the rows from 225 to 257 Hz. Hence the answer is 251 Hz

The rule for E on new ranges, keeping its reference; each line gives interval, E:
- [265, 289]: 267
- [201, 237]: 207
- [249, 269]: 267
